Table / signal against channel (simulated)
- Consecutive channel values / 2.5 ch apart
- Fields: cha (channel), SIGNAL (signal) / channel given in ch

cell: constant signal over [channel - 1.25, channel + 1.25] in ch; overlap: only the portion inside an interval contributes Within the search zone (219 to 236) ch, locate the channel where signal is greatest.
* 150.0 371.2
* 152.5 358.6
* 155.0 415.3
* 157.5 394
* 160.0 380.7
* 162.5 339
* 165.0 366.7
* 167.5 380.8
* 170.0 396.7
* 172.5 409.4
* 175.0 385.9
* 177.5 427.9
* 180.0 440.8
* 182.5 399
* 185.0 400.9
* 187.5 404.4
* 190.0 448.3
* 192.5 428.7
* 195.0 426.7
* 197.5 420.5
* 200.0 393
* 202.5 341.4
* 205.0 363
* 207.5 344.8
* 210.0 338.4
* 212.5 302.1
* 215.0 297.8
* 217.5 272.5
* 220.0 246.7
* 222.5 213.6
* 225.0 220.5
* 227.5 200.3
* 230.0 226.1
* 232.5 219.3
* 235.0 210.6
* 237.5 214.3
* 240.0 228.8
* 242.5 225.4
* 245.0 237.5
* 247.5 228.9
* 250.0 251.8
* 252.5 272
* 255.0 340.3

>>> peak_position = 220.0 ch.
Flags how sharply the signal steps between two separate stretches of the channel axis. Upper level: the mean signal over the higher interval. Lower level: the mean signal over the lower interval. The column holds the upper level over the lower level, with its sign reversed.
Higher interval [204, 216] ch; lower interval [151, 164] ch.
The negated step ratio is -0.87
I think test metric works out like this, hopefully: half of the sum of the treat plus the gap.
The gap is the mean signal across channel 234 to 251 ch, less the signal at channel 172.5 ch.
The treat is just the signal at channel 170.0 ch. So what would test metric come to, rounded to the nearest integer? 108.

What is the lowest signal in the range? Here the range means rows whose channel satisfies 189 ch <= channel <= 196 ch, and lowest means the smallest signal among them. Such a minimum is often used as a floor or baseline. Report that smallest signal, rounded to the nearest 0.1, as 426.7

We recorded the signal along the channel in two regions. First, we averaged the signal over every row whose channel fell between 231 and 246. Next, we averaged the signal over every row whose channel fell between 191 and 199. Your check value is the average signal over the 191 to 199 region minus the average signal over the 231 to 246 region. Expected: 203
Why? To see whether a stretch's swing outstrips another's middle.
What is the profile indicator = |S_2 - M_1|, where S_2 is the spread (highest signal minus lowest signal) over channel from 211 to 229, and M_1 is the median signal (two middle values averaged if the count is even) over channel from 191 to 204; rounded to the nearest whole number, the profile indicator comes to 319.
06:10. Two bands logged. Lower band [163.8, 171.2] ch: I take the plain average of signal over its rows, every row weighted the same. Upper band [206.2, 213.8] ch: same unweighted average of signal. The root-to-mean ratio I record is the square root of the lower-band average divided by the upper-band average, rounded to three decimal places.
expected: 0.059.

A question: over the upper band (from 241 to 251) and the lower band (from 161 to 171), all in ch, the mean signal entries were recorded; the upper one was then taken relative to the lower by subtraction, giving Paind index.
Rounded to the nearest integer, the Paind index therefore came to -135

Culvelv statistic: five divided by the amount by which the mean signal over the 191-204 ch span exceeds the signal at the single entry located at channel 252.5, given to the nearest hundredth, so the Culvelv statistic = 0.04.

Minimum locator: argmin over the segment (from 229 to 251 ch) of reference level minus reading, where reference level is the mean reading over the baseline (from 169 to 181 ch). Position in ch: 250.0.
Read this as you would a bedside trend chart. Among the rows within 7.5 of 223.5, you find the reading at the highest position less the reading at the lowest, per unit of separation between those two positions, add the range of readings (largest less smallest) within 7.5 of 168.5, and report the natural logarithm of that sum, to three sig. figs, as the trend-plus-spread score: 4.20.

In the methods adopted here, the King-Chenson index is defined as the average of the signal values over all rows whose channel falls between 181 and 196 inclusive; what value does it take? 418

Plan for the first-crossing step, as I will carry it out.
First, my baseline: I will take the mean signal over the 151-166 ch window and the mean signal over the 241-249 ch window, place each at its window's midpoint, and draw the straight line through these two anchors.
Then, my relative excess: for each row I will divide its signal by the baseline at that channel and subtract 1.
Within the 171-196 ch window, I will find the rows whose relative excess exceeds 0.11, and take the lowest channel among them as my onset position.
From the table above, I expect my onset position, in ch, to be 172.5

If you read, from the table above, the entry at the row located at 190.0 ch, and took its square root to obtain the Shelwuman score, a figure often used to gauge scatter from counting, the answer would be 21.2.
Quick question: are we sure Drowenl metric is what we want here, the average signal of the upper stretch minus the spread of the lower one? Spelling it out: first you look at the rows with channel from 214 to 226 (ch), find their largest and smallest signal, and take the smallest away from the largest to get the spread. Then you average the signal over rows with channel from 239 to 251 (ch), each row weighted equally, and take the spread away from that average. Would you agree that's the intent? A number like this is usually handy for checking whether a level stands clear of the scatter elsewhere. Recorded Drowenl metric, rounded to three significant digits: 150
